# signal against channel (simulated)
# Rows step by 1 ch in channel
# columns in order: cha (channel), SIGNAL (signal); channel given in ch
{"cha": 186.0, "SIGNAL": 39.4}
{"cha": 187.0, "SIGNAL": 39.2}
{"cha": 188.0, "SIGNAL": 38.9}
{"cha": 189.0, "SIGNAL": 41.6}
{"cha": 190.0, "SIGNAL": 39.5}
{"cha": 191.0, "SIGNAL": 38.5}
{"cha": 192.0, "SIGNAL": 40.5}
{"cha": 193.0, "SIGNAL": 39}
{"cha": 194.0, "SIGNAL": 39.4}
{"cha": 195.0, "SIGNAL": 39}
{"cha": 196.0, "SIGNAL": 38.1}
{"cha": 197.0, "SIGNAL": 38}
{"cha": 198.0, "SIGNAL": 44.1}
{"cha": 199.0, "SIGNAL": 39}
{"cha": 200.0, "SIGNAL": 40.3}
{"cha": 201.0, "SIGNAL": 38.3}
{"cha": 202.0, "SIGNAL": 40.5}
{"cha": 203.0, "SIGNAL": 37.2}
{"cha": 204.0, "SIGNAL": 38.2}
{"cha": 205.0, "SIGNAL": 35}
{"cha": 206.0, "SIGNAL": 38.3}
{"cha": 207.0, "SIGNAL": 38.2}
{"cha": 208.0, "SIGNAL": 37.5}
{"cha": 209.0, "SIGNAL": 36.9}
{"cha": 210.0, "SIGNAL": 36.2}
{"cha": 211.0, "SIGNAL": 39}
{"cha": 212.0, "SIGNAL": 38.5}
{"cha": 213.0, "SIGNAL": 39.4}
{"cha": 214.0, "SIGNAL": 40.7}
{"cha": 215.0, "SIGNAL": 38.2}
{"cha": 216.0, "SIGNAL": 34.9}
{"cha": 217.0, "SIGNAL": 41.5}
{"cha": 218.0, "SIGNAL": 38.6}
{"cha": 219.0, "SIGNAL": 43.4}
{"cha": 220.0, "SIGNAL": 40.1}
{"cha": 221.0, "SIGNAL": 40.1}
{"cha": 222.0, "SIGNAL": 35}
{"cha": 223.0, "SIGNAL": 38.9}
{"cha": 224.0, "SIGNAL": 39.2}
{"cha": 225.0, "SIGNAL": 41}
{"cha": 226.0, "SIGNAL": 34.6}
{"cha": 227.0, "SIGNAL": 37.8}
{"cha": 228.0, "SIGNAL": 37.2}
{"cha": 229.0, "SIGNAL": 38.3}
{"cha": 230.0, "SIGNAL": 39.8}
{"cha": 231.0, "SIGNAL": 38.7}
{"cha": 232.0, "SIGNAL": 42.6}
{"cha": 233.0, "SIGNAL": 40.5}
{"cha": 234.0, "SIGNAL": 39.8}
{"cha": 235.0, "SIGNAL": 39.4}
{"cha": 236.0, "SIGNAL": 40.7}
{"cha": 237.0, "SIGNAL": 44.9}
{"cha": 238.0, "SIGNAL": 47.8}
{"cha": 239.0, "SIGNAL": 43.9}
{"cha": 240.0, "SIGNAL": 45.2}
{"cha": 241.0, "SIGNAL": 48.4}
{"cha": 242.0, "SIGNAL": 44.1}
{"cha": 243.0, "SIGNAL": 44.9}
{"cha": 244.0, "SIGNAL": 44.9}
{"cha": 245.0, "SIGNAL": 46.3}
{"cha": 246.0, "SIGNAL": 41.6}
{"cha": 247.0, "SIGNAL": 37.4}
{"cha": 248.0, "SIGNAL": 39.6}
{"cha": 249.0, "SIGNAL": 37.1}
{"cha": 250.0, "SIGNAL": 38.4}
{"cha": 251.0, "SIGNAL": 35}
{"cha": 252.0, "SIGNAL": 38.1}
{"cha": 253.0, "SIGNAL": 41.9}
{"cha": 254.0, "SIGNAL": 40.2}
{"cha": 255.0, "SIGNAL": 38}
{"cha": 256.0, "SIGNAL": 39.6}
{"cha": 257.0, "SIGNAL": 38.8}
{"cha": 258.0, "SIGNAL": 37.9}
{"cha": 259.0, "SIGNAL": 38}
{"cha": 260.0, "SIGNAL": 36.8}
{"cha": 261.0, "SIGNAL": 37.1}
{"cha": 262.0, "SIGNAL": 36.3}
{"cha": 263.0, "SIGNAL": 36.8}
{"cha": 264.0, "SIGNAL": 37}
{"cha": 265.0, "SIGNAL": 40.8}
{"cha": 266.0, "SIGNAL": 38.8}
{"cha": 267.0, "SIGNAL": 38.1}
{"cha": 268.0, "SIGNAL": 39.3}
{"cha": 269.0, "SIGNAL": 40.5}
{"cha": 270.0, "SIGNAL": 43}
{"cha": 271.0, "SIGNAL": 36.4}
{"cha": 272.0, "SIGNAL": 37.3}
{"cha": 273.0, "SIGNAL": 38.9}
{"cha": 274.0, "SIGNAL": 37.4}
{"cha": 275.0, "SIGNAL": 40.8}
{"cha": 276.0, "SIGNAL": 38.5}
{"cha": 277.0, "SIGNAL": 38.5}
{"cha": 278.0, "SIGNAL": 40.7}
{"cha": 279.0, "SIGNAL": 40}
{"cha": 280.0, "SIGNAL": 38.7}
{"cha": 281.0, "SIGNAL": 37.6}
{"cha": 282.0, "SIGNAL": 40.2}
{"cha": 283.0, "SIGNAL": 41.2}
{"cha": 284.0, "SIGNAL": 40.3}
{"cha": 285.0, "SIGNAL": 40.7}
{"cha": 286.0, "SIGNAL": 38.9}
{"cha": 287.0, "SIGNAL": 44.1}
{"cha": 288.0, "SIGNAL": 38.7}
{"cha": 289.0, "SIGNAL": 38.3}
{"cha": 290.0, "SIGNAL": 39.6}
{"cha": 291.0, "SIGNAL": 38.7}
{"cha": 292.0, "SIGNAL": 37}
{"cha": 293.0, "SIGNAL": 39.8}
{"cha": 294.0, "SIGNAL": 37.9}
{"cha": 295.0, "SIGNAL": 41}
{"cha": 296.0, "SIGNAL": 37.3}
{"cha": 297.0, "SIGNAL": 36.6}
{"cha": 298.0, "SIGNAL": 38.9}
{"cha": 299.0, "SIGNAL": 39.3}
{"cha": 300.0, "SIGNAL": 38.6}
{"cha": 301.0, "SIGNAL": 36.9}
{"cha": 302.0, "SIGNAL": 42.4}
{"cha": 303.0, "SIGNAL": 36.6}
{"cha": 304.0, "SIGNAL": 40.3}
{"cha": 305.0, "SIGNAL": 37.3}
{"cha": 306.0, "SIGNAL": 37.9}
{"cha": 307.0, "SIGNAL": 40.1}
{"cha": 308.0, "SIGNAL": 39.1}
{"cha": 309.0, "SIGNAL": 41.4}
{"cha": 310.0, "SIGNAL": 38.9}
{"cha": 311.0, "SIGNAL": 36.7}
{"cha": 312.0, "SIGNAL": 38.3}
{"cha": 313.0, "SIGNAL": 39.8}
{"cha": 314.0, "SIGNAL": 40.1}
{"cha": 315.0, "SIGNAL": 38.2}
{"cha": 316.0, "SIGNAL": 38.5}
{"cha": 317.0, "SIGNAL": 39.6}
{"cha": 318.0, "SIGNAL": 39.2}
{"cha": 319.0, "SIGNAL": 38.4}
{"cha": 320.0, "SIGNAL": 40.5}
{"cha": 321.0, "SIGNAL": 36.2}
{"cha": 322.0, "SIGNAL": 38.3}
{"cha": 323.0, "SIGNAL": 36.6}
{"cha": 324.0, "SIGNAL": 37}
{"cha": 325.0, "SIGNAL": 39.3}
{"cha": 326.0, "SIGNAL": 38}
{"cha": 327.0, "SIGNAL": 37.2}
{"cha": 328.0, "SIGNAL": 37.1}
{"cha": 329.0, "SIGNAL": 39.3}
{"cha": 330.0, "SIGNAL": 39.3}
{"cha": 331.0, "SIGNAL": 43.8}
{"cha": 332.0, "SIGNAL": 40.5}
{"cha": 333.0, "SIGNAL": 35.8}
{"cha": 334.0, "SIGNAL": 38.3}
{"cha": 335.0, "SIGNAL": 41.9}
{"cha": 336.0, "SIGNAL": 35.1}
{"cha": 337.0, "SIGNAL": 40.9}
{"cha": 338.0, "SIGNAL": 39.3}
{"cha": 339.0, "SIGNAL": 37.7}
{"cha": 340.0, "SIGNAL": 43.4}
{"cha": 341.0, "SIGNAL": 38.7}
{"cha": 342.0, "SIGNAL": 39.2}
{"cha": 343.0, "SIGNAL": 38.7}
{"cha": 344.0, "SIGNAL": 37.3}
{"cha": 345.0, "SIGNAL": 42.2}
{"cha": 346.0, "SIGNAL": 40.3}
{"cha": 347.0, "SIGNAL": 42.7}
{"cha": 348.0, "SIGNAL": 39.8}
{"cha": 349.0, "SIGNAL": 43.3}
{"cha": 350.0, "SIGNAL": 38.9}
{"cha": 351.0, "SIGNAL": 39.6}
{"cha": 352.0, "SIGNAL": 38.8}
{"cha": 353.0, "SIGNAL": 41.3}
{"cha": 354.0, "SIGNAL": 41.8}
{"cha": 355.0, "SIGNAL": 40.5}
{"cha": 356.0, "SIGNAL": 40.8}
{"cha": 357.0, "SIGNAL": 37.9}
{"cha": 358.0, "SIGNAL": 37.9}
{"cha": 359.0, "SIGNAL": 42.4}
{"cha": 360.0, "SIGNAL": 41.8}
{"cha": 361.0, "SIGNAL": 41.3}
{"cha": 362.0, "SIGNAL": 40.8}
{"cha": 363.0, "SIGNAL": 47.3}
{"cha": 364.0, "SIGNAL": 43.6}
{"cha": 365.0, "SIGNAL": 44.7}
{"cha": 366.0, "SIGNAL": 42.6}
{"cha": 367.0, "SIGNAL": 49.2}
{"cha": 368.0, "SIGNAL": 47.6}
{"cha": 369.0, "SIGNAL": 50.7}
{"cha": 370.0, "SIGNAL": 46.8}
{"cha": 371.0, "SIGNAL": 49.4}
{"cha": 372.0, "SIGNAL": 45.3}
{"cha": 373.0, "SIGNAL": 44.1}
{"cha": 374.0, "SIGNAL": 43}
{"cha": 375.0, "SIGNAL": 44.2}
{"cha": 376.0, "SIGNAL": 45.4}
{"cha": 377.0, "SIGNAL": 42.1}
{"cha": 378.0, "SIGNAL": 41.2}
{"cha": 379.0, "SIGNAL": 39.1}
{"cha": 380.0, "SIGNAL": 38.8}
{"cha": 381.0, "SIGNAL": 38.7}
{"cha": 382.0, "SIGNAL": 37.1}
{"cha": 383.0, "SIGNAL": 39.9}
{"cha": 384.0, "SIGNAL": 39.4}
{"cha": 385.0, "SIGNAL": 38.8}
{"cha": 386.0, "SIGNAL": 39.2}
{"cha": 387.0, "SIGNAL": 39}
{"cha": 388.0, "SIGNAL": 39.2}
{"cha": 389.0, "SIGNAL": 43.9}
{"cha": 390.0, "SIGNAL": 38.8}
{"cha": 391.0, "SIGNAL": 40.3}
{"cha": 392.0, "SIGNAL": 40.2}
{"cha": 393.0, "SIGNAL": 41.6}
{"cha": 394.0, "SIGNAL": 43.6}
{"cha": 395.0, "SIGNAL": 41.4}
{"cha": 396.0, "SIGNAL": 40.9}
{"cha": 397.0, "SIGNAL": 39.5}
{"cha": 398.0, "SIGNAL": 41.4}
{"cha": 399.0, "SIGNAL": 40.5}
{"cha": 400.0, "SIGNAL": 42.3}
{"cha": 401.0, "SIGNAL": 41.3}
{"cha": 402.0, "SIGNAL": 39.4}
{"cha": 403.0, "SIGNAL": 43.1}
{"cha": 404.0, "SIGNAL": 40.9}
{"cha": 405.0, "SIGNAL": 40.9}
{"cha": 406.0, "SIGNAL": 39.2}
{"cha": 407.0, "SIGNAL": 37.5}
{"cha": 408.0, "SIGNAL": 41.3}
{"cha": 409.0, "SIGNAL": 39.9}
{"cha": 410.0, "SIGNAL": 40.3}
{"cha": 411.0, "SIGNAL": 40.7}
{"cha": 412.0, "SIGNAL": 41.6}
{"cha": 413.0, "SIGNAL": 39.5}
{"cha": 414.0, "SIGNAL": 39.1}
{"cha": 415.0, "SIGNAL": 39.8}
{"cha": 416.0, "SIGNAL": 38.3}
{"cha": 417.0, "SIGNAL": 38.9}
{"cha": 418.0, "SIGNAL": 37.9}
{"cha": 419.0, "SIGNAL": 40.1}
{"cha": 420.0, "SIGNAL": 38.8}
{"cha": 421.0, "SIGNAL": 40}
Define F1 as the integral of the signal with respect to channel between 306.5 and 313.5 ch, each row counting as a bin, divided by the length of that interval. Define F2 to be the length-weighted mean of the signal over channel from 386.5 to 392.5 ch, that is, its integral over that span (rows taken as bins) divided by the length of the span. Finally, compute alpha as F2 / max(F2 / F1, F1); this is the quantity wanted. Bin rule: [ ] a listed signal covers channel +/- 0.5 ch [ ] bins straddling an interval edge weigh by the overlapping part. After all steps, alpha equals 1.03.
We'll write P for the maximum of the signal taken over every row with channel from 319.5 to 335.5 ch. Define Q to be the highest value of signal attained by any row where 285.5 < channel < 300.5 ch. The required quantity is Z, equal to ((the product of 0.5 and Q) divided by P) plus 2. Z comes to 2.50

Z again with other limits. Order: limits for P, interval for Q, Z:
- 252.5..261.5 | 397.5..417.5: 2.51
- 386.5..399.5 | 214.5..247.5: 2.55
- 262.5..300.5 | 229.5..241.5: 2.55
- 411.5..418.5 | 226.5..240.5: 2.57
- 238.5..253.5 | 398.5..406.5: 2.45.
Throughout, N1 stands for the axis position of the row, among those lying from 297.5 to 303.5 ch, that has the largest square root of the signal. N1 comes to 302.0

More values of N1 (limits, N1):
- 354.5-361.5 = 359.0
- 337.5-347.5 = 340.0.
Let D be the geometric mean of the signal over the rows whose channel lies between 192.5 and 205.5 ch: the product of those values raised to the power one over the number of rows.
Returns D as 38.9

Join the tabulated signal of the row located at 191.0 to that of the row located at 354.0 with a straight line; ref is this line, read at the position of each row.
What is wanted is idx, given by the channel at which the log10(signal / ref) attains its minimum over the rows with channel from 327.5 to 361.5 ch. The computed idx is 336.0 ch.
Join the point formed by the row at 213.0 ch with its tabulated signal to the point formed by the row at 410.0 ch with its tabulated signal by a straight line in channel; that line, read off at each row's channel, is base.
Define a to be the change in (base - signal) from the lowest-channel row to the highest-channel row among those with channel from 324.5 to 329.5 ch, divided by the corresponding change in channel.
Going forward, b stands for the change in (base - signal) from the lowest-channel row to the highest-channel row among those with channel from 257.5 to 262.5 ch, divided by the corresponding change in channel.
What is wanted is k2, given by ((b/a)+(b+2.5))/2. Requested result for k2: 46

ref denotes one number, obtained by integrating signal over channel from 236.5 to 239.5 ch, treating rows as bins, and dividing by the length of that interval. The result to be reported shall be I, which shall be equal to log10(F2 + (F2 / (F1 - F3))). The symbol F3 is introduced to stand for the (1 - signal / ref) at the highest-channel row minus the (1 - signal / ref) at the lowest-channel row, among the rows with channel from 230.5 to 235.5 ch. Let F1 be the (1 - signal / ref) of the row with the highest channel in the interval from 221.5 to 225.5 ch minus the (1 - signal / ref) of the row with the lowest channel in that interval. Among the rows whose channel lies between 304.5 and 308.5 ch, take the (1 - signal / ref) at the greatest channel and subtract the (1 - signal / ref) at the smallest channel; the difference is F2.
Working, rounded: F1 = -0.13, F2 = -0.04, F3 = -0.02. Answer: -0.5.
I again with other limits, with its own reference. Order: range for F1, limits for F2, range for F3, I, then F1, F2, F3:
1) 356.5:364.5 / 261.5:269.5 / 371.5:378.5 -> -0.5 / -0.13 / -0.09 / 0.09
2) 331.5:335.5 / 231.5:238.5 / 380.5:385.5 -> 0.6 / -0.03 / -0.11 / 0.00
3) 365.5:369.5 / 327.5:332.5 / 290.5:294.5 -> -0.5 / -0.18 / -0.07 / 0.02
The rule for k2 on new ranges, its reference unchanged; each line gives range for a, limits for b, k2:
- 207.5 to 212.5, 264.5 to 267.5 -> -1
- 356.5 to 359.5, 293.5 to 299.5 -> 1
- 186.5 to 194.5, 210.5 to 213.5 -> 5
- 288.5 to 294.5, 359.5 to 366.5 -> 0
